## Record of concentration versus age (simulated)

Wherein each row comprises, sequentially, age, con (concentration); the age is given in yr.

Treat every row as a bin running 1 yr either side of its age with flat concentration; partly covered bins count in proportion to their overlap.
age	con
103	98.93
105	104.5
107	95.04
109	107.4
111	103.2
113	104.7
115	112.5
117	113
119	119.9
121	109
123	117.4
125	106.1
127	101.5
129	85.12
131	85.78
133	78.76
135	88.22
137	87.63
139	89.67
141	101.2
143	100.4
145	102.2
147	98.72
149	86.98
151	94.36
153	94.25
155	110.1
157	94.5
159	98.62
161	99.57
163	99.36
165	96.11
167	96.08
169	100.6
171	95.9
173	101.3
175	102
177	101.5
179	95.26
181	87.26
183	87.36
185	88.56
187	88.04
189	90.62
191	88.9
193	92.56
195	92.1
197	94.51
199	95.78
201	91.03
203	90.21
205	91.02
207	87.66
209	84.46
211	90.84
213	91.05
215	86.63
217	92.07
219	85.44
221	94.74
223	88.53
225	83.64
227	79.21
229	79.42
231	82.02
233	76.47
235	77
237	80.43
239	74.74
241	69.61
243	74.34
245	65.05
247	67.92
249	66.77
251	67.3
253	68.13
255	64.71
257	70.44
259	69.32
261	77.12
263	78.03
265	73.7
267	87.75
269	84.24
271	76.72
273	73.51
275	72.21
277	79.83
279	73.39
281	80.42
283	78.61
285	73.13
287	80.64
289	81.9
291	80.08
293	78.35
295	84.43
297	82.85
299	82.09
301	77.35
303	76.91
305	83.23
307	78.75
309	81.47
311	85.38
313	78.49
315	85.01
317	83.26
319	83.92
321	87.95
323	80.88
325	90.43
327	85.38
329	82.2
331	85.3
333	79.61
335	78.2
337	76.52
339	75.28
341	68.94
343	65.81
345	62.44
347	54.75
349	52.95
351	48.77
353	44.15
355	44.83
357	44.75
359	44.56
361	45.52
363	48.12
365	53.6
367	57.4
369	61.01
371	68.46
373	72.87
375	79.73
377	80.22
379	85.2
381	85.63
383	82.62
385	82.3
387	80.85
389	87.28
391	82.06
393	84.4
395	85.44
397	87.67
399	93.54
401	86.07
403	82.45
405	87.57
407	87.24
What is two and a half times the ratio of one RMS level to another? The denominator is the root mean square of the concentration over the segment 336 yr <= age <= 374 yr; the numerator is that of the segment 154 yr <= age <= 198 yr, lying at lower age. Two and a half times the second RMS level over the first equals 4.1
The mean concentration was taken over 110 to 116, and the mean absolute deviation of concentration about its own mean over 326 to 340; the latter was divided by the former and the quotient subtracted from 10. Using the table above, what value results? 9.968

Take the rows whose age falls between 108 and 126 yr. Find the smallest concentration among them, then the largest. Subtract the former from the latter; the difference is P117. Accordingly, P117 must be 17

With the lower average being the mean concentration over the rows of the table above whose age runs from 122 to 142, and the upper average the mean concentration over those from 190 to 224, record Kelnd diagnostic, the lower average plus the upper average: 185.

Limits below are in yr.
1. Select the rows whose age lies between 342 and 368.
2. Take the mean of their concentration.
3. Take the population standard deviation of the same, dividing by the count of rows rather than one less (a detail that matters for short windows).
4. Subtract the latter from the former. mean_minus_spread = 44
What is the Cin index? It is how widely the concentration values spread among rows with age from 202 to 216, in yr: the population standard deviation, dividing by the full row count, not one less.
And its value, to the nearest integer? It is 2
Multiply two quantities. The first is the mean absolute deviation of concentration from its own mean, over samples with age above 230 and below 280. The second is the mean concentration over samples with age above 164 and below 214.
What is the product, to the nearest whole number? 448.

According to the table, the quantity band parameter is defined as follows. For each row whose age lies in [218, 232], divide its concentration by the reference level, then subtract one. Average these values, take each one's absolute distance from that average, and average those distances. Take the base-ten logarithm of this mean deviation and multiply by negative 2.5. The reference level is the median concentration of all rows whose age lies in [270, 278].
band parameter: 3.1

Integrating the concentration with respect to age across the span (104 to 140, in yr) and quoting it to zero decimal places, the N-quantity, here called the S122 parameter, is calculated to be 3619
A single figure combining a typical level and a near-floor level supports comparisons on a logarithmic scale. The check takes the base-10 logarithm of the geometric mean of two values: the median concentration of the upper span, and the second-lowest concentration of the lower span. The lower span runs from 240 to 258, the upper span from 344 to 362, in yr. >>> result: 1.736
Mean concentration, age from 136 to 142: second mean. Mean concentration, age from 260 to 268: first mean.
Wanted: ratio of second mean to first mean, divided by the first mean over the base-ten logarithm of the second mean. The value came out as 0.029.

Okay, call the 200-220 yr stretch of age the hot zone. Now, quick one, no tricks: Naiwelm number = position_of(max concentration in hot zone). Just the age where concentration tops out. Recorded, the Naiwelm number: 217 yr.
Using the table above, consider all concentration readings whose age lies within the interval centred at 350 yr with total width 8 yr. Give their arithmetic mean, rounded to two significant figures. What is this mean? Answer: 50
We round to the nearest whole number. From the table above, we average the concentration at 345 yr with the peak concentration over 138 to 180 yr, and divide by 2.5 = 35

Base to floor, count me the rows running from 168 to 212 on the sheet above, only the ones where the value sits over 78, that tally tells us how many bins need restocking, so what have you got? 22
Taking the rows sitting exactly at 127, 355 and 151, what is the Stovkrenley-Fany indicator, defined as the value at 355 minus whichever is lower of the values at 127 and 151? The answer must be -50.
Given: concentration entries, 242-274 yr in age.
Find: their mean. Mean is 73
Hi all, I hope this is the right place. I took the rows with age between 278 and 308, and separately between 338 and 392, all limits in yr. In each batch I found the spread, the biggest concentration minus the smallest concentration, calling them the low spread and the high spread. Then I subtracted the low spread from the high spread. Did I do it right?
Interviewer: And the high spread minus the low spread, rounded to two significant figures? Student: 32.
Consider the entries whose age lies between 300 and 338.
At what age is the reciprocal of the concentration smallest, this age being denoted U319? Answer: 325 yr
